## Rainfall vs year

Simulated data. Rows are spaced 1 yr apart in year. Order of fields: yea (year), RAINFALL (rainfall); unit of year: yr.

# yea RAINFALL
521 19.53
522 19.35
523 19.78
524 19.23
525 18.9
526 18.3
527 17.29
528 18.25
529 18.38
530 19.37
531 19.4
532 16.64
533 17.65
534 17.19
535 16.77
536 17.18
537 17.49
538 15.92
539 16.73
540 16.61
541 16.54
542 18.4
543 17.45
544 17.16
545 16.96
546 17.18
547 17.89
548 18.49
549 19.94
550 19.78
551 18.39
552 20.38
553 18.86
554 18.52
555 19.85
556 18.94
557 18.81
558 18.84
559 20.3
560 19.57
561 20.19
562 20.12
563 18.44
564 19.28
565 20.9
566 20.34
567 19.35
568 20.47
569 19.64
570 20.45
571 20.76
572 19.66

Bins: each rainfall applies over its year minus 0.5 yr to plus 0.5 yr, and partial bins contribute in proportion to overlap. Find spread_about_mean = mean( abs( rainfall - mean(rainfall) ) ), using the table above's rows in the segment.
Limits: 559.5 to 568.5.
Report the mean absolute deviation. 0.61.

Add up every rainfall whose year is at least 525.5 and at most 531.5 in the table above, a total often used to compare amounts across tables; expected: 111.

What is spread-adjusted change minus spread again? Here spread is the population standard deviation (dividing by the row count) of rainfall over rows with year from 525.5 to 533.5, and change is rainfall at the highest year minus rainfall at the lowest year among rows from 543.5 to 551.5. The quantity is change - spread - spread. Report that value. -0.6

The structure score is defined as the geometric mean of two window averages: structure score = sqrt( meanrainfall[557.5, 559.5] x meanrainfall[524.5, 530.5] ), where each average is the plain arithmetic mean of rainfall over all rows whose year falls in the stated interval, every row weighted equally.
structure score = 18.98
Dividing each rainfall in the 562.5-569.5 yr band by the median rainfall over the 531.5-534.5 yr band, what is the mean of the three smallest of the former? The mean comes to 1.11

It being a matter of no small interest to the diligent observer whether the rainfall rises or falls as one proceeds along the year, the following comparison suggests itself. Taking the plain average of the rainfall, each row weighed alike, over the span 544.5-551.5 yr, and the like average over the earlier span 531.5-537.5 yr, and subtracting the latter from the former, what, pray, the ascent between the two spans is 1.22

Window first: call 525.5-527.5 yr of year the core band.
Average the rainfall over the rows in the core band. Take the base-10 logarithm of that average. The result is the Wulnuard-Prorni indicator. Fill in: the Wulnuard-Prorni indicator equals 1.250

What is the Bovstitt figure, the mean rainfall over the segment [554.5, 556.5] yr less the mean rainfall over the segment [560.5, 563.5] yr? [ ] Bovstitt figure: -0.2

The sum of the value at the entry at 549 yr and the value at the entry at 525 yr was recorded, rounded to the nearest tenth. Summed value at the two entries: 38.8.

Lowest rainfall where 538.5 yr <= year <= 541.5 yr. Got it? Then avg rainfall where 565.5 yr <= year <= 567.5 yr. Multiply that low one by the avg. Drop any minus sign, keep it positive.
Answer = 328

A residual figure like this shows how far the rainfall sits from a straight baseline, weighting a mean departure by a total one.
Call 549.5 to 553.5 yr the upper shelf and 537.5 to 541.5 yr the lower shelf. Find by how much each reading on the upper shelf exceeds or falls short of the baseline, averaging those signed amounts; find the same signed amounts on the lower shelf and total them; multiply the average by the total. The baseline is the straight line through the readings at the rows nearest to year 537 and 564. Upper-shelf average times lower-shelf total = -4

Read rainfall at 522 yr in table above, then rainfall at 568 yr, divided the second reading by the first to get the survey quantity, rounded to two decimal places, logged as 1.06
